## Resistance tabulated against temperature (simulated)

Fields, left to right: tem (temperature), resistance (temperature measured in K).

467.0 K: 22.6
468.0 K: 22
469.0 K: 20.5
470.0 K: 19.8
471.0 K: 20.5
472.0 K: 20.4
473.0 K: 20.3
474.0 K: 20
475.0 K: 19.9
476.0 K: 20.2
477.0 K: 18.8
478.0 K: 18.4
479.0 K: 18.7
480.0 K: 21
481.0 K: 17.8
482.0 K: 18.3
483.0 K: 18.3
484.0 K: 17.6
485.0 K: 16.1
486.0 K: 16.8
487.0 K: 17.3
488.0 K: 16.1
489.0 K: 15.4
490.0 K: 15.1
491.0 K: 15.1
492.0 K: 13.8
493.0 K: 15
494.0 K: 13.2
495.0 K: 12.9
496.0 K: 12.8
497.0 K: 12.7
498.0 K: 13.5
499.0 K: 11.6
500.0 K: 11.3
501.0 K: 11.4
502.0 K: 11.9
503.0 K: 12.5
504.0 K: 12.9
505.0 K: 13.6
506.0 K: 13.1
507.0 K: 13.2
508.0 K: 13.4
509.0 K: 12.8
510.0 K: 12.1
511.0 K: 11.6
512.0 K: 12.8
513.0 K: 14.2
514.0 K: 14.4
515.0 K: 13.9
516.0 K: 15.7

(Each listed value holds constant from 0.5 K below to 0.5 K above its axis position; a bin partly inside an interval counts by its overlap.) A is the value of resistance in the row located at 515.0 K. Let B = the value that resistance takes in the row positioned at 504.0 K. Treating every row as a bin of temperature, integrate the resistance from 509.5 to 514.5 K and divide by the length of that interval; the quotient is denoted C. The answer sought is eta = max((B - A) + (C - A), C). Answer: 13.0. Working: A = 13.9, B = 12.9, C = 13.0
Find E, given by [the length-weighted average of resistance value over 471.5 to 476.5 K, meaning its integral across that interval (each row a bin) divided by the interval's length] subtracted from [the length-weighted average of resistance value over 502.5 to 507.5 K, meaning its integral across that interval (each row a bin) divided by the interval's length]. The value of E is -7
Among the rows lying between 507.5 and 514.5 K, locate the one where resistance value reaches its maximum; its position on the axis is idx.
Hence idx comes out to 514.0 K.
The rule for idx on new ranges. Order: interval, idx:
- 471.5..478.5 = 472.0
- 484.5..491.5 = 487.0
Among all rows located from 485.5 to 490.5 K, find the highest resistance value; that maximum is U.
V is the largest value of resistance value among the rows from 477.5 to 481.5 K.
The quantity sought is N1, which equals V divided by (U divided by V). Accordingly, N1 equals 25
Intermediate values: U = 17.3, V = 21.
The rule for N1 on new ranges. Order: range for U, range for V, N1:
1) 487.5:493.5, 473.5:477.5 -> 25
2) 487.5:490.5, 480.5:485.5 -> 21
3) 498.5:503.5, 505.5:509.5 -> 14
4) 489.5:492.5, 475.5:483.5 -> 29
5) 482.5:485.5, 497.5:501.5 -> 10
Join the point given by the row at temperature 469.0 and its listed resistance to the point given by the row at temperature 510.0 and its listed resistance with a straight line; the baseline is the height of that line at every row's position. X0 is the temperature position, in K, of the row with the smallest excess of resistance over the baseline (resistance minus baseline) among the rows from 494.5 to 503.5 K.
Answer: 500.0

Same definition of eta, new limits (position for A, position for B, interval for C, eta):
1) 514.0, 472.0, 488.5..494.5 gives 14.6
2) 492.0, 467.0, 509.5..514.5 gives 13.0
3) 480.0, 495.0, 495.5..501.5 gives 12.2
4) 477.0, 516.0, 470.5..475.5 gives 20.2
